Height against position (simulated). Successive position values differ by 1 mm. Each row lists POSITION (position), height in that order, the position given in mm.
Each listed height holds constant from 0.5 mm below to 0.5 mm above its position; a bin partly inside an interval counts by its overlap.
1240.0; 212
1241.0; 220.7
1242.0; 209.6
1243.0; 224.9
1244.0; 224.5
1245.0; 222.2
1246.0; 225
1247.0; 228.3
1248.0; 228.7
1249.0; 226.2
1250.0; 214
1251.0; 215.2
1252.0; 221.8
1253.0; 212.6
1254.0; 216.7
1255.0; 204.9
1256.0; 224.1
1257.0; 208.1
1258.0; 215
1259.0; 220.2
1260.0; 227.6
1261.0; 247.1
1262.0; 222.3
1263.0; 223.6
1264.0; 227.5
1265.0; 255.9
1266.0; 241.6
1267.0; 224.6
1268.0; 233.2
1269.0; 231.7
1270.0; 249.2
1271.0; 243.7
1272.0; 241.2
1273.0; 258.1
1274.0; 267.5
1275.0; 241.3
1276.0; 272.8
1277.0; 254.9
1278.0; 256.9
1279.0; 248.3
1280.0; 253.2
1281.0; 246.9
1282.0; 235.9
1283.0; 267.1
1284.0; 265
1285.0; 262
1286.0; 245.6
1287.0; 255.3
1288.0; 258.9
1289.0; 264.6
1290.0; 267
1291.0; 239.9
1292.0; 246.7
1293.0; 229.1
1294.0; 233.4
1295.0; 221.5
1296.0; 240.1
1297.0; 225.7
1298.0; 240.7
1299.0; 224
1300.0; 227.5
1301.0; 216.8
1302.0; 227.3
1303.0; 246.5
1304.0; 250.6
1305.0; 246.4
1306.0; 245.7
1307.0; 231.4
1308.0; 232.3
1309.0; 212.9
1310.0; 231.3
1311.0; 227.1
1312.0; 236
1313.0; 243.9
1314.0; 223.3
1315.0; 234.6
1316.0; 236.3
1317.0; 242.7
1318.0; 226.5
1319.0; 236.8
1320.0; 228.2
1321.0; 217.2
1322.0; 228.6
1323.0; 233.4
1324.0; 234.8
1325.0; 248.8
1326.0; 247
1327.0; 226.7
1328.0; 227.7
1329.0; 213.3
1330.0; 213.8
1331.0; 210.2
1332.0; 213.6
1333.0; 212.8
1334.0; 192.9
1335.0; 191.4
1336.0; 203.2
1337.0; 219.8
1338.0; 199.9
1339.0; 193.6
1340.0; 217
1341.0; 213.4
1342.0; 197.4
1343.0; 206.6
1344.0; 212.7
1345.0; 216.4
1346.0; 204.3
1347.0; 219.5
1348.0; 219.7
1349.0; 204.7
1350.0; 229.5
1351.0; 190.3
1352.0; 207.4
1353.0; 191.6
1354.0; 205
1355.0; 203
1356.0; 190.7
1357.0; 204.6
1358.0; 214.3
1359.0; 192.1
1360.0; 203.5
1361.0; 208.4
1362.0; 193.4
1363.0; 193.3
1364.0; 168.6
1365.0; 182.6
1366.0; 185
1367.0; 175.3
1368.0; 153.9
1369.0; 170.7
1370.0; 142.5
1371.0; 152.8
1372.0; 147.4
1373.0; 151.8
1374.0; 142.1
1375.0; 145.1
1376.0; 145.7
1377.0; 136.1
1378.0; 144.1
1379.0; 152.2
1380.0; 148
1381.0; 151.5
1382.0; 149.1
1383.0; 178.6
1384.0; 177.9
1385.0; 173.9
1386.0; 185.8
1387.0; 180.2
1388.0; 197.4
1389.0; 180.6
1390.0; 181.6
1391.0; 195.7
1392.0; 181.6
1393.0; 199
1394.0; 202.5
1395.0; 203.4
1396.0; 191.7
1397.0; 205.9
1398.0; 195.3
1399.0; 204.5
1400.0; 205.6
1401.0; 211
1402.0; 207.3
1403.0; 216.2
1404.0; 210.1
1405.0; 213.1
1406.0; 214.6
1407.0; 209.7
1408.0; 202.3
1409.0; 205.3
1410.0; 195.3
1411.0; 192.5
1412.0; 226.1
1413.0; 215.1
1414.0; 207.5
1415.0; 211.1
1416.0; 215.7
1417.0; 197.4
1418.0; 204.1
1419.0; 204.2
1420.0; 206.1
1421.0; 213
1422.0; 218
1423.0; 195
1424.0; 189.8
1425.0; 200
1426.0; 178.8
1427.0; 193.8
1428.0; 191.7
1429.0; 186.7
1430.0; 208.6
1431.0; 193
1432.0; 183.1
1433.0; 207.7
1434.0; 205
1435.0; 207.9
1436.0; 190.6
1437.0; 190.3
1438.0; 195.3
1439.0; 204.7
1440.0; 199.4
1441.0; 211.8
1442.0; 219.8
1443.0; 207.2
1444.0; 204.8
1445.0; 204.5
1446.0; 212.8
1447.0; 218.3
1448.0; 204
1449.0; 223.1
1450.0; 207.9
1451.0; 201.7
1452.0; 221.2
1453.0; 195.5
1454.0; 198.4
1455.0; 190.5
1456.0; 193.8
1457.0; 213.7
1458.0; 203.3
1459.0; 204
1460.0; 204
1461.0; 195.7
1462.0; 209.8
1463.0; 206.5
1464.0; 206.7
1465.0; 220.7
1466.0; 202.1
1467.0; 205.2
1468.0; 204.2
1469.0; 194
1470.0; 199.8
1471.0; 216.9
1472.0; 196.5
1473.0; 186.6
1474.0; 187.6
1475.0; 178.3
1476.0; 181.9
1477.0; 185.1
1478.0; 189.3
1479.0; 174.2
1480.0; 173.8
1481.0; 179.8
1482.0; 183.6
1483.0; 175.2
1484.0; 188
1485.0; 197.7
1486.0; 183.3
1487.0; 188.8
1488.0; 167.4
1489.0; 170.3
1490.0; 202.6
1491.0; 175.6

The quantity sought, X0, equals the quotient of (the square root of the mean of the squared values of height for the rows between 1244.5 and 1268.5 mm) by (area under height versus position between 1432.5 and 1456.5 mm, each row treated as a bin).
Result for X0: 0.046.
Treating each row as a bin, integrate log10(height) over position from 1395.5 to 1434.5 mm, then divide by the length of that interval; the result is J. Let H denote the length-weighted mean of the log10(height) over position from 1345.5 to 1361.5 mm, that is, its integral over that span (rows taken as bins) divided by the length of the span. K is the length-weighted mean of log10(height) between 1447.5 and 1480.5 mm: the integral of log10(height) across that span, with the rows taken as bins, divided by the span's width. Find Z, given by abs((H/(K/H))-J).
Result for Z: 0.02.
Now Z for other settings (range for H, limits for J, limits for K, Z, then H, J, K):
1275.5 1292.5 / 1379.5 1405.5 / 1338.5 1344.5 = 0.23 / 2.41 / 2.28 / 2.32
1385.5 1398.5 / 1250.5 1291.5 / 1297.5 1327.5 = 0.18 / 2.28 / 2.38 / 2.37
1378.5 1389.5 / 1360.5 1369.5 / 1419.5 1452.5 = 0.10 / 2.23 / 2.26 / 2.31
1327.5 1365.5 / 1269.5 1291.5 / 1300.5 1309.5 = 0.15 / 2.31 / 2.41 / 2.37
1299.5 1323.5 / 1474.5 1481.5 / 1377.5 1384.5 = 0.29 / 2.37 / 2.26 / 2.20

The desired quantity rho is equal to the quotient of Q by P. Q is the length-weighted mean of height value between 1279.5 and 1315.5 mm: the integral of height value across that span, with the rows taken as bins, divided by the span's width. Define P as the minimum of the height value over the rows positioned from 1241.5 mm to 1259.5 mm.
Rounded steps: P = 204.9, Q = 240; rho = 1.17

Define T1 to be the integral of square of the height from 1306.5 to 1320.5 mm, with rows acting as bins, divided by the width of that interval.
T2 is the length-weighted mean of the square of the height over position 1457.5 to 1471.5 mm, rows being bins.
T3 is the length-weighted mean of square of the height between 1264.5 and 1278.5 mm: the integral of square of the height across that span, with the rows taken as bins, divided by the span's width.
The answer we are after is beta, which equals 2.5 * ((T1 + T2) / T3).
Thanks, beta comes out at 3.9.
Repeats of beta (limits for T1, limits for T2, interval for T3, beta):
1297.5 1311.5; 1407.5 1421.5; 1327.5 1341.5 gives 5.6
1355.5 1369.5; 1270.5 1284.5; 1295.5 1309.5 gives 4.6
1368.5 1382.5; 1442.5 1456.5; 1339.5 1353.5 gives 3.7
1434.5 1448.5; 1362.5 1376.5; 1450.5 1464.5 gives 4.1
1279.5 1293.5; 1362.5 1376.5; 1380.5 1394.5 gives 6.8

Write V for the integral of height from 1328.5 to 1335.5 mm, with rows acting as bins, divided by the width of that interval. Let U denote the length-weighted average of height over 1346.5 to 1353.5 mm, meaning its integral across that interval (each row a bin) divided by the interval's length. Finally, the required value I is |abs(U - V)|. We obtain 2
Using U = 209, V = 207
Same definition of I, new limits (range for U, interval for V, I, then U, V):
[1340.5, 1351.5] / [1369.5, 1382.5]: 64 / 210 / 147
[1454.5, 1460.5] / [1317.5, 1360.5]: 12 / 202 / 213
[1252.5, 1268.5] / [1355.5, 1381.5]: 56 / 225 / 169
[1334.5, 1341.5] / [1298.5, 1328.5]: 28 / 205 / 233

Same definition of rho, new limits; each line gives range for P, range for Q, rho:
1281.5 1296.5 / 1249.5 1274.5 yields 1.04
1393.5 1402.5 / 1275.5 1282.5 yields 1.32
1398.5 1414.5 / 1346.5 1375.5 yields 0.97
